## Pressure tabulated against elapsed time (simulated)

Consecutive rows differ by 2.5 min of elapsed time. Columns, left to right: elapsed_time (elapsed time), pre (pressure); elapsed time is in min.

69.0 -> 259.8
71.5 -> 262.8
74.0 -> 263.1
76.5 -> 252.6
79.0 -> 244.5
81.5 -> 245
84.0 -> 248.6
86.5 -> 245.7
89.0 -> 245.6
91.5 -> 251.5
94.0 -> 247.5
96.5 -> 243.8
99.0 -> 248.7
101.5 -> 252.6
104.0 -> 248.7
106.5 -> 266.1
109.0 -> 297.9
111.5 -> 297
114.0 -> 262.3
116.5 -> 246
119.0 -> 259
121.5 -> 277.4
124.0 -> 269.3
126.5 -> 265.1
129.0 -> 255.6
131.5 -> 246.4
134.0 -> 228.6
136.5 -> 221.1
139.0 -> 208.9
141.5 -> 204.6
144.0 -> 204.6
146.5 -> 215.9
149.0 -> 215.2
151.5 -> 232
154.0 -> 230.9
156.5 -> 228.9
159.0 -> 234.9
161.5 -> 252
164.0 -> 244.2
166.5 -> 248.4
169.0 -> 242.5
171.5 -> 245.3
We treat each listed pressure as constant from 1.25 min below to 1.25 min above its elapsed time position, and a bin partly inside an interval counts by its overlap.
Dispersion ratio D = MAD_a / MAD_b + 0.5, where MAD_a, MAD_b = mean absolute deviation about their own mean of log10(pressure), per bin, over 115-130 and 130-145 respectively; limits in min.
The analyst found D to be 1.1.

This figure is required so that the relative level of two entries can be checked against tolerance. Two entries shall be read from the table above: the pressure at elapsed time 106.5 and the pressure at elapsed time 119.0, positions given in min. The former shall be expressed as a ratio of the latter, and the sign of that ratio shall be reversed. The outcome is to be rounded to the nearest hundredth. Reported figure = -1.03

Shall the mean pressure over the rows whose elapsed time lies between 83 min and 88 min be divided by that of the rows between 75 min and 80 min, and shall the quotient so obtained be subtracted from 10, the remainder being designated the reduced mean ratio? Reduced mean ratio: 9.01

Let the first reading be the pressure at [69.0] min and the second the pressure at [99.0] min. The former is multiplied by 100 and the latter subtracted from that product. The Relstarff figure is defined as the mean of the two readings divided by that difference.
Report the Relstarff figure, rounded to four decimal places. 0.0099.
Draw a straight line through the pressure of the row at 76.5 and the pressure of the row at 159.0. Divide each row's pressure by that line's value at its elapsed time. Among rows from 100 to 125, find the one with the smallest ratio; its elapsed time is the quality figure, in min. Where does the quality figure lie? 104.0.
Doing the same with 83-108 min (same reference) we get 86.5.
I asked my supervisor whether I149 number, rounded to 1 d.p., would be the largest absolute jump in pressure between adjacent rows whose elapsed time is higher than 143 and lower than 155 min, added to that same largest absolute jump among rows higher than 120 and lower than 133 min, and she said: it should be 26.3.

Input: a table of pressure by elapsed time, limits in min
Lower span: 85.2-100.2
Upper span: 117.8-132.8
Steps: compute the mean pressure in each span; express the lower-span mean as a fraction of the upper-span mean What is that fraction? 0.94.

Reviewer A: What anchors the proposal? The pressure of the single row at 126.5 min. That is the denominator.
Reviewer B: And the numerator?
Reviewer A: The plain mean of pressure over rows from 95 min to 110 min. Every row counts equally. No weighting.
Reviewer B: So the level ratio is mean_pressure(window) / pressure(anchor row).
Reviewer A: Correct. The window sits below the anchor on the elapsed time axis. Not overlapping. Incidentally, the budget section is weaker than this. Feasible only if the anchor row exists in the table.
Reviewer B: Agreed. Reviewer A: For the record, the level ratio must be 0.98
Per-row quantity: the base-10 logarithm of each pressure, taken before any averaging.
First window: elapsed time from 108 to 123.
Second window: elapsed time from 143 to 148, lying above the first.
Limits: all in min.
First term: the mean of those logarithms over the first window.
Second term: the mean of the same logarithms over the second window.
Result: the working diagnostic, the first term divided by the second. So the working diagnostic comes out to 1.05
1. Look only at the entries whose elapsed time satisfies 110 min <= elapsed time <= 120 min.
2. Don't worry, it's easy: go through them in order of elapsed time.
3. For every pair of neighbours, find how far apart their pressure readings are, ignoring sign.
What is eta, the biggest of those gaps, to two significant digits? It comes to 35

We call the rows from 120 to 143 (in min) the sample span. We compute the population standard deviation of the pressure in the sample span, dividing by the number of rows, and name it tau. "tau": 25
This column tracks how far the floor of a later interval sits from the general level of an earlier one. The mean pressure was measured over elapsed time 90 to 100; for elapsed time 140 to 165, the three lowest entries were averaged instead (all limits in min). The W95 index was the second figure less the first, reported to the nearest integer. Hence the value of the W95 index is -40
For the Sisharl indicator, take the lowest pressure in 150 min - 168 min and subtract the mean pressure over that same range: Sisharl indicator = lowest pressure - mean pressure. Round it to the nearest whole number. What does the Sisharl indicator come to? -10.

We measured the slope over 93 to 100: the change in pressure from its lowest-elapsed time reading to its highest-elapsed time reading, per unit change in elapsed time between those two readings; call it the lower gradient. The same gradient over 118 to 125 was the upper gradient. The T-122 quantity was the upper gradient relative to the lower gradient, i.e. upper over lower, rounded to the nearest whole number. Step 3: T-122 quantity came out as 9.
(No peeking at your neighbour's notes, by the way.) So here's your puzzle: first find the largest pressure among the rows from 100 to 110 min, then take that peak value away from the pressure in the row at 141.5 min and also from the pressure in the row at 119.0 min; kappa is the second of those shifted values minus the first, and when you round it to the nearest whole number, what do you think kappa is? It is 54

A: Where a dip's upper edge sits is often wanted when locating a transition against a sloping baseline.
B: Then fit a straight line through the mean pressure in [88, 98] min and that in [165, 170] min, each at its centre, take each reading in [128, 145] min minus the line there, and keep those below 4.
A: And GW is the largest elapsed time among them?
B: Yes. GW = 144.0 min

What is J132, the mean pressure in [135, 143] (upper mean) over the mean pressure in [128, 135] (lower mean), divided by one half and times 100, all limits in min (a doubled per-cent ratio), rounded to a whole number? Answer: 174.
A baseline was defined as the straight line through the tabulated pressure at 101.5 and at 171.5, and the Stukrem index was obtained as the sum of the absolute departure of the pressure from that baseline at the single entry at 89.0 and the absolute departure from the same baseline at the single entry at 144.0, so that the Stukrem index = 52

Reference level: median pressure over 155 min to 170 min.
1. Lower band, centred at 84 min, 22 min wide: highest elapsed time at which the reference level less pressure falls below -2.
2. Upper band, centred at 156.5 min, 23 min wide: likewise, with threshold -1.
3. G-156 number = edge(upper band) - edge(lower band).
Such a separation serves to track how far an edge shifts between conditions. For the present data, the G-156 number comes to 72.5 min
